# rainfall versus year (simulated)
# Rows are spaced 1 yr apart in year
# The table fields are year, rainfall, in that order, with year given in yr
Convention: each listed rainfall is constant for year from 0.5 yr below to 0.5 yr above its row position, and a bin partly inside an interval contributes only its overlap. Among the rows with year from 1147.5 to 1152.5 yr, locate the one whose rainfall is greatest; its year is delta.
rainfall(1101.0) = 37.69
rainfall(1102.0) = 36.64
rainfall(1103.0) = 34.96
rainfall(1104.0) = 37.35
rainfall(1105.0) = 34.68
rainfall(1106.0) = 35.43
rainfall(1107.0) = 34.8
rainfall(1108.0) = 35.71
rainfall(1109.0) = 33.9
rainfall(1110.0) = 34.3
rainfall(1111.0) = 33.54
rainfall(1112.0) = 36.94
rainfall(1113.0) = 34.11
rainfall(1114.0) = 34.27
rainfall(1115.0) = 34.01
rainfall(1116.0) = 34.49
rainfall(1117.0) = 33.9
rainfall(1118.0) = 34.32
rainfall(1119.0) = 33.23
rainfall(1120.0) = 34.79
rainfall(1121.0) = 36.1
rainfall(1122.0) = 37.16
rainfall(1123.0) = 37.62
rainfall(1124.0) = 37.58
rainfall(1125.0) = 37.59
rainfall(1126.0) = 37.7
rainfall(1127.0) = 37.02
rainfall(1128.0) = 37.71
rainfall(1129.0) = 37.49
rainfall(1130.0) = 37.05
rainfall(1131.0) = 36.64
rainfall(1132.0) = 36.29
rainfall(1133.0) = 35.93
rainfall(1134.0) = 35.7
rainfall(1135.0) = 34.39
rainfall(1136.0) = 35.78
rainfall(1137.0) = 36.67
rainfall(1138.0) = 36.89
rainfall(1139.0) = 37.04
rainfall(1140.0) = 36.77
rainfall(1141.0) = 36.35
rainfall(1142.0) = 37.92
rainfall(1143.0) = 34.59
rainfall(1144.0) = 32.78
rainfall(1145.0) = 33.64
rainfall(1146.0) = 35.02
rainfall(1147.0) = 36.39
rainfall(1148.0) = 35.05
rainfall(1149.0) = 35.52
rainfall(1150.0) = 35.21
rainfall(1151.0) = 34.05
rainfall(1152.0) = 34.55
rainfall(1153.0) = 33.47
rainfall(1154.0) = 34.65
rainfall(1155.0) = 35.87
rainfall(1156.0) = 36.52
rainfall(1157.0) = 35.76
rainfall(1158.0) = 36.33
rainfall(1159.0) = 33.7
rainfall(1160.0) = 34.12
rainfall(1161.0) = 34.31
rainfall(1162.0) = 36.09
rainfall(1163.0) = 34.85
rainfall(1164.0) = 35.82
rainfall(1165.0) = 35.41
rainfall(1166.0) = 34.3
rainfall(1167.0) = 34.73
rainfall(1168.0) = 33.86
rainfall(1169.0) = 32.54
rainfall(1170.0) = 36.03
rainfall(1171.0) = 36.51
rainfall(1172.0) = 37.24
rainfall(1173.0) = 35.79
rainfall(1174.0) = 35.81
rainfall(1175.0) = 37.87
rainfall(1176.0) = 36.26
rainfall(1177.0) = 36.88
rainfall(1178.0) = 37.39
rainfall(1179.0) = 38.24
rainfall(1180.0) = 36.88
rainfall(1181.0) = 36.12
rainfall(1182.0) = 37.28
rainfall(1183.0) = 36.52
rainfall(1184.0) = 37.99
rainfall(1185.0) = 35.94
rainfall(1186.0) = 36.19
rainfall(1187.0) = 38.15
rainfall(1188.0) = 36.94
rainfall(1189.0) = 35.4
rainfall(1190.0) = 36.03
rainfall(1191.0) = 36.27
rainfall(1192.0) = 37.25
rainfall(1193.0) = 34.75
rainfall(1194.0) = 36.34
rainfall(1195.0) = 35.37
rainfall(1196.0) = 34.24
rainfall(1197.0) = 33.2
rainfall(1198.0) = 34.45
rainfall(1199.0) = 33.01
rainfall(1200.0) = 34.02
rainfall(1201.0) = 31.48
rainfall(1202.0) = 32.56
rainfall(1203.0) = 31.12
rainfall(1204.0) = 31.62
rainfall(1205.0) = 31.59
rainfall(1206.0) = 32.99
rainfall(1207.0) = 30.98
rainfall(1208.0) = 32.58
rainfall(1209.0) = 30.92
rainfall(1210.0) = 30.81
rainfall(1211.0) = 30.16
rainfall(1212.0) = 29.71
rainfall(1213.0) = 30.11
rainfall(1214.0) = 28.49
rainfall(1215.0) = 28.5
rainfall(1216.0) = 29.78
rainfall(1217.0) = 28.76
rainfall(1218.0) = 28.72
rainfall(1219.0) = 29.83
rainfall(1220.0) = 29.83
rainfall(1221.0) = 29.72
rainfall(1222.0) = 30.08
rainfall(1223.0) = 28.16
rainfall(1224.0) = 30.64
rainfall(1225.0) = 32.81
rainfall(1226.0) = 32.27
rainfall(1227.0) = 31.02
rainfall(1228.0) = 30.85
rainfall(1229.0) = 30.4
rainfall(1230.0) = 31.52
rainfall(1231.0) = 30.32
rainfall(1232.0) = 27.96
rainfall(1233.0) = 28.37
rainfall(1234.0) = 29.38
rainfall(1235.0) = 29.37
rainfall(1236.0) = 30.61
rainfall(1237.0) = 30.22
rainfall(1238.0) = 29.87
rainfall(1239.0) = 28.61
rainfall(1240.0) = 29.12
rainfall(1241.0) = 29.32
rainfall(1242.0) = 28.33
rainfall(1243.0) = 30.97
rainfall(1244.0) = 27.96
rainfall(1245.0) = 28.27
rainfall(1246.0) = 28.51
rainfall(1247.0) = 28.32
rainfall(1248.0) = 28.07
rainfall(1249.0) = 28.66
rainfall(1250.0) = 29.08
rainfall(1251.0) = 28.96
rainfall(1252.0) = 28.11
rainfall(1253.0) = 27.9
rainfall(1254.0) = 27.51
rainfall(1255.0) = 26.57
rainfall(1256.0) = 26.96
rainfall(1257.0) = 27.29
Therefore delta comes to 1149.0 yr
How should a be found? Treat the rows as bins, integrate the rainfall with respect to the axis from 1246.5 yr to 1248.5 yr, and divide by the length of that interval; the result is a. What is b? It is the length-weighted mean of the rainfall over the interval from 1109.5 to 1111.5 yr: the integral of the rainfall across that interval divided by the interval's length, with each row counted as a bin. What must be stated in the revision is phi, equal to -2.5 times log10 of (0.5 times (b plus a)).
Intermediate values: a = 28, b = 33.9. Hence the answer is -3.73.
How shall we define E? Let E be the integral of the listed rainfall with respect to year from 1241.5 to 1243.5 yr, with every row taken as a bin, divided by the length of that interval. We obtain 30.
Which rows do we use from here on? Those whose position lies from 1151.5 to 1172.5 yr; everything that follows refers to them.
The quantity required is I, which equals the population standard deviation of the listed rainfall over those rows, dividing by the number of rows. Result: 1.18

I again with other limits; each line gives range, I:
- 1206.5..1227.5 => 1.28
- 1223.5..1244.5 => 1.33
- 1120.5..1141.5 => 0.82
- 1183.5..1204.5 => 2.05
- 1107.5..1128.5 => 1.61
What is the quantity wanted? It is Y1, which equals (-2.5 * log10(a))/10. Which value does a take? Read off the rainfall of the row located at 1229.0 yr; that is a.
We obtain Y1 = -0.371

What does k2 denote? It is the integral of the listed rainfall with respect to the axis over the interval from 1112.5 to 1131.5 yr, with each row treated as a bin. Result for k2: 683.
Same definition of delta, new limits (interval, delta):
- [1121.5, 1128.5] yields 1128.0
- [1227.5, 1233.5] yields 1230.0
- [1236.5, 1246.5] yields 1243.0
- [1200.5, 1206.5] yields 1206.0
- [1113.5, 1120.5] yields 1120.0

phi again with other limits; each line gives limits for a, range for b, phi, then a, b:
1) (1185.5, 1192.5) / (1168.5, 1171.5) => -3.89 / 37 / 35.0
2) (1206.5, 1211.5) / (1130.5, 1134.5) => -3.82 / 31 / 36.1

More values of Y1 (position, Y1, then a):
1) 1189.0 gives -0.387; 35.4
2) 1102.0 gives -0.391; 36.64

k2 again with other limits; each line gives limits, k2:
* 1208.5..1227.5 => 570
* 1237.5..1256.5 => 541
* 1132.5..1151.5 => 676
